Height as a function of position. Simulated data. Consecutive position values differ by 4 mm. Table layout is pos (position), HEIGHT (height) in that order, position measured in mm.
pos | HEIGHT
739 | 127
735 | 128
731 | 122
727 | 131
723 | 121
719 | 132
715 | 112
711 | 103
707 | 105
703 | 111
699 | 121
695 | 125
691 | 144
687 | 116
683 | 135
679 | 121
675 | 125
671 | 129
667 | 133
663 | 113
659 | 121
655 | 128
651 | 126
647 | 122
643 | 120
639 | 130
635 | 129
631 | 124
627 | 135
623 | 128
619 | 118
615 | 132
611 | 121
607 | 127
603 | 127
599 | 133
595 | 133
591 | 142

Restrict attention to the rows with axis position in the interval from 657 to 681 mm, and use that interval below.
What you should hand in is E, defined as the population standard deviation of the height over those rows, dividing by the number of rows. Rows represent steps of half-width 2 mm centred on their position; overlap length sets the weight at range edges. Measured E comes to 6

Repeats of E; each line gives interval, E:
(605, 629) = 6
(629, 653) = 4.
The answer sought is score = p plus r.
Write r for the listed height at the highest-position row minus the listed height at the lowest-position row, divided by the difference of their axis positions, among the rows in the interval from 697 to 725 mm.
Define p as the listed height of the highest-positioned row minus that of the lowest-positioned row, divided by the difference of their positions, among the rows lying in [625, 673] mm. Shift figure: -0.1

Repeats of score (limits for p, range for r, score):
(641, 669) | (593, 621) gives -0.1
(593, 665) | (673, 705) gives -0.8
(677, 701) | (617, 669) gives 0.3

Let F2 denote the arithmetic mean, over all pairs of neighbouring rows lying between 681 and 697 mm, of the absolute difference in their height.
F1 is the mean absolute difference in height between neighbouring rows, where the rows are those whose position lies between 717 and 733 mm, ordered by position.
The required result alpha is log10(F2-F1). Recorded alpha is 1.1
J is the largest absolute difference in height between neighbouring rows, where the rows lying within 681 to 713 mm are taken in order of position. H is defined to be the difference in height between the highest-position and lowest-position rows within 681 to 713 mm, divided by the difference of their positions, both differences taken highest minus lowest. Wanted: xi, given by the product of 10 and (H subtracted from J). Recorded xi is 291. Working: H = -1.14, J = 28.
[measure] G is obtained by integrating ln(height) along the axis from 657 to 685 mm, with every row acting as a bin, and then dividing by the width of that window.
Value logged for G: 4.83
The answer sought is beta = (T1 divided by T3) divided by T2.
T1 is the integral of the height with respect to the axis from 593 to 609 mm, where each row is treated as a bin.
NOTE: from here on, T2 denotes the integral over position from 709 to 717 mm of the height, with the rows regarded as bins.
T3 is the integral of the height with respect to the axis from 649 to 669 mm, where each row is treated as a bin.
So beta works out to 0.0010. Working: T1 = 2080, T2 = 860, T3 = 2484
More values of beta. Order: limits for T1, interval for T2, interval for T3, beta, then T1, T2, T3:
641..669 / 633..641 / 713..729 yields 0.0017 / 3452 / 1036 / 1984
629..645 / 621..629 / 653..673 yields 0.0008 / 2012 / 1052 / 2496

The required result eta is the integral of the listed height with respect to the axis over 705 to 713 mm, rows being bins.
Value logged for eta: 832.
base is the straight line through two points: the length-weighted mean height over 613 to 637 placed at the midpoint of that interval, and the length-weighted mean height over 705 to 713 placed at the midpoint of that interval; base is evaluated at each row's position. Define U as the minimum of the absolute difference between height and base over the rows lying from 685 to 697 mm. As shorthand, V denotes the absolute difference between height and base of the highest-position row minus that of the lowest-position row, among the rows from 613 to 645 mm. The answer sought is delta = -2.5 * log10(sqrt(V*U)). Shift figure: -1.00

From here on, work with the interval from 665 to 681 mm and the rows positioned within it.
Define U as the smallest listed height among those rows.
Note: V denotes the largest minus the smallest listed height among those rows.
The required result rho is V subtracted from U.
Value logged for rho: 109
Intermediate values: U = 121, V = 12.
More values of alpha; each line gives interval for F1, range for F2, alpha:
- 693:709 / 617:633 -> 0.4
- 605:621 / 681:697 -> 1.1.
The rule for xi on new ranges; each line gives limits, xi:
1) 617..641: 104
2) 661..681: 195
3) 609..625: 134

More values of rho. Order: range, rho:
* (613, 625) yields 104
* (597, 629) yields 101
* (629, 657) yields 110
